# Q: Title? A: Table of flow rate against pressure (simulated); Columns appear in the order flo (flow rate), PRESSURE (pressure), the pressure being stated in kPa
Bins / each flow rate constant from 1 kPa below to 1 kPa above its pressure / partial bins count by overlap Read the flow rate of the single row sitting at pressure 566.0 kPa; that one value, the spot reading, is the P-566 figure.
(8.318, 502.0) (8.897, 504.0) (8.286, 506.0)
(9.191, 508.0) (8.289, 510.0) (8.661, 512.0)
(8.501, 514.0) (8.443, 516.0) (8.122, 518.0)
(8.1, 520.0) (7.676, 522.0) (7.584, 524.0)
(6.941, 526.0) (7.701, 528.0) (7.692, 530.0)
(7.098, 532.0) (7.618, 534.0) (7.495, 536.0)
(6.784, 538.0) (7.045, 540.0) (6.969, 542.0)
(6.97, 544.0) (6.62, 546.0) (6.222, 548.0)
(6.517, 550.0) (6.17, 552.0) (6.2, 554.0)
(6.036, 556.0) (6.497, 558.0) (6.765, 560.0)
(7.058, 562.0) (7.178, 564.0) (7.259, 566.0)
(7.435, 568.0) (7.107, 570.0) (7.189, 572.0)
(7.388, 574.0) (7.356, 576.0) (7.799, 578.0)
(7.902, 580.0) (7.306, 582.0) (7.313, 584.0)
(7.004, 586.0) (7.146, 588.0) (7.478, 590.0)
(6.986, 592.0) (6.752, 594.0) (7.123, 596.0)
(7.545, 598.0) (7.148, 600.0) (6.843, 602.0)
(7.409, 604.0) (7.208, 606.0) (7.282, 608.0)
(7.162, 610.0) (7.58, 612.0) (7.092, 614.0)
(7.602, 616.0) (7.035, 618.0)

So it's 7.259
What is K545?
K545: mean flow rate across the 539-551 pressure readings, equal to 6.72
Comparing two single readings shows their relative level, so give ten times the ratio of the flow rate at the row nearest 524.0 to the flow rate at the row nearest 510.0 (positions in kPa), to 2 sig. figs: 9.1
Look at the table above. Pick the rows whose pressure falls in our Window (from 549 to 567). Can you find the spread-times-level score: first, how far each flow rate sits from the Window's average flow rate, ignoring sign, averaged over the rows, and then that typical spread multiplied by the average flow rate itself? 2.6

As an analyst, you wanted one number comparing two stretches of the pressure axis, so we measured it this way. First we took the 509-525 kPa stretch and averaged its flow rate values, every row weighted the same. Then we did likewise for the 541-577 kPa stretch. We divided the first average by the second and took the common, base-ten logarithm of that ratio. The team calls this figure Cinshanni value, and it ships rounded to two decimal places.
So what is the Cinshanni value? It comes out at 0.08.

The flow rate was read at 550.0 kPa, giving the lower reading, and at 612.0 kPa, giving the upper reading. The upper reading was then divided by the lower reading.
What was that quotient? 1.16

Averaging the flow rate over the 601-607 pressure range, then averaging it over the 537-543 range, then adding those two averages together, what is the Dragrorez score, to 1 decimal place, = 14.1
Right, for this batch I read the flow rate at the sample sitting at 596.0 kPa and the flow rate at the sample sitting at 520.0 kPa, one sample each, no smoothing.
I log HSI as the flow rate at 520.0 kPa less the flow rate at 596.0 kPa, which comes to 1.0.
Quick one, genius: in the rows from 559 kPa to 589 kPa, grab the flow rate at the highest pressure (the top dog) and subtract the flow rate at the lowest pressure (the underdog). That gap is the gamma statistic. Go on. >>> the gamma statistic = 0.38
